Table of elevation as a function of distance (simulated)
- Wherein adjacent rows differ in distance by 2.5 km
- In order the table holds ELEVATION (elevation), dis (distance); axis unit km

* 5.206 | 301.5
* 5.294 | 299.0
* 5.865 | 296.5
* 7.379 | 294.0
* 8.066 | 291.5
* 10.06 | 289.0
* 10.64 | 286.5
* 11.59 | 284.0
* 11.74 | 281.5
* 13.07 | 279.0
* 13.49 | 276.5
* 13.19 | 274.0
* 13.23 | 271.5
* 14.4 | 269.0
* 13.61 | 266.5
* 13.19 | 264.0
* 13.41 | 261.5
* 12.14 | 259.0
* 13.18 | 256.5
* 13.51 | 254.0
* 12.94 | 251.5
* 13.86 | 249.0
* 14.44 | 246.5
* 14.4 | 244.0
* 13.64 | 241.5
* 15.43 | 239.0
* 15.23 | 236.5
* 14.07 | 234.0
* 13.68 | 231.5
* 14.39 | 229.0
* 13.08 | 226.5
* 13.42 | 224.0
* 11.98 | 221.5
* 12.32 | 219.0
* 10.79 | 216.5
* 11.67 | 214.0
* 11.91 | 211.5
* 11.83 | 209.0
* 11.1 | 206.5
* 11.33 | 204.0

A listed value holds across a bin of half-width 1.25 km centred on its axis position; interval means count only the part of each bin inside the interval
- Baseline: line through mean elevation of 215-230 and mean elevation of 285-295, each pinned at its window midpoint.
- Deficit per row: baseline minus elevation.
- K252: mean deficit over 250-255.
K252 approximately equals -2.2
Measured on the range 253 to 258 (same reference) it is -2.4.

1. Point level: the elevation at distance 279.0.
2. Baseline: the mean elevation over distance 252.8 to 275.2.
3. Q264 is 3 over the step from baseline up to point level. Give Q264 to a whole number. -12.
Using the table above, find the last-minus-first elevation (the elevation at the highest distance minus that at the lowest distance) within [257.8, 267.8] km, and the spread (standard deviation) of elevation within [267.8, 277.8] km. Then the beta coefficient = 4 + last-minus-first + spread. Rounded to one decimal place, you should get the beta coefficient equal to 6.0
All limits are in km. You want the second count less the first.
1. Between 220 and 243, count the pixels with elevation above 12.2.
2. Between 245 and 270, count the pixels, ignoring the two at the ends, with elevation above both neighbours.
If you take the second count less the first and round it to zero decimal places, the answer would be -6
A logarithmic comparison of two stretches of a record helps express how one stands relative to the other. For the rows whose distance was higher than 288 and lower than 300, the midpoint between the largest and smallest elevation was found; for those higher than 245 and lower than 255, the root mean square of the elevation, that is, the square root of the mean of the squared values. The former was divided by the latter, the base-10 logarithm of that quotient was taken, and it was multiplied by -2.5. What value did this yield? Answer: 0.63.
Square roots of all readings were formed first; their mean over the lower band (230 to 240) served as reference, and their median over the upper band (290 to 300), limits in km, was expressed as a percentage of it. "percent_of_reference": 67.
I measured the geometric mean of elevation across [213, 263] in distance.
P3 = 13.3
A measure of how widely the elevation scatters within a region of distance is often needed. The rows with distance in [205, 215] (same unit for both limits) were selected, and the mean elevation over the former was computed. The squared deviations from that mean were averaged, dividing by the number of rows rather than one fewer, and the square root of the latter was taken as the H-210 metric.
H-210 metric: 0.32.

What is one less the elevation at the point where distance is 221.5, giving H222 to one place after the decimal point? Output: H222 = -11.0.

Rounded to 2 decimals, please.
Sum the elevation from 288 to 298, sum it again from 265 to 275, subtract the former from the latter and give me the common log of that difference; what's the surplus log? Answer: 1.36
